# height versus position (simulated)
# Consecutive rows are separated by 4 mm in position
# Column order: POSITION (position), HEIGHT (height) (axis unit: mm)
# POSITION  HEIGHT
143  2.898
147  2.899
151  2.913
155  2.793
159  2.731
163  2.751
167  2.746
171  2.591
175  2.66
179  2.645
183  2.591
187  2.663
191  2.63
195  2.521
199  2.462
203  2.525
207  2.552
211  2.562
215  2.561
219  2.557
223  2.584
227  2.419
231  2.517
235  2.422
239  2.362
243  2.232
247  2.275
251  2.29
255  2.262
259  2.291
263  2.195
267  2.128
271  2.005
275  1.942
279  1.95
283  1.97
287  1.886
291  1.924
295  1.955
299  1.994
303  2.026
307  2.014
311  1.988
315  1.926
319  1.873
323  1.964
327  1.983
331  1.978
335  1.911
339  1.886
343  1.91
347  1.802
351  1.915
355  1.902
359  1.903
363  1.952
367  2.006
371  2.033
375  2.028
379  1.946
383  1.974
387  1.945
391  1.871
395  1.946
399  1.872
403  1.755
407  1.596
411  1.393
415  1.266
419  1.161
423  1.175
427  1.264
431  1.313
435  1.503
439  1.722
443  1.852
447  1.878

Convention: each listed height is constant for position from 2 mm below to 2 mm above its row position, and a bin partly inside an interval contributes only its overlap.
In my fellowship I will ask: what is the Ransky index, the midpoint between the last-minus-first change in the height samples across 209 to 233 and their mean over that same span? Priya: 1.24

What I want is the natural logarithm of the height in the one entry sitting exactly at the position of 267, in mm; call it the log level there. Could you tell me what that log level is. 0.76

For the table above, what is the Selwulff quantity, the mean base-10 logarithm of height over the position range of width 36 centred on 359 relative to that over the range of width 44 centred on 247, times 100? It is 79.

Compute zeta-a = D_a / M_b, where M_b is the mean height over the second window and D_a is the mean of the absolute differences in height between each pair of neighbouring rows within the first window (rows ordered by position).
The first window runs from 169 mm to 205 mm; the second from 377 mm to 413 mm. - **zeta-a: 0.033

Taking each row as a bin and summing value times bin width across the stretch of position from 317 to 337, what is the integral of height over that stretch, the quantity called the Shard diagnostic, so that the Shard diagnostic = 38.8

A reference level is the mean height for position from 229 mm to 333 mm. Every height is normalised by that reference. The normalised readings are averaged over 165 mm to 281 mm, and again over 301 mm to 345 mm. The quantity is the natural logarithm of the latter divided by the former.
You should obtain -0.21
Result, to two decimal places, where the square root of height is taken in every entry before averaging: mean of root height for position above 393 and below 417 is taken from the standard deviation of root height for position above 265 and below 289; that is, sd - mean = -1.25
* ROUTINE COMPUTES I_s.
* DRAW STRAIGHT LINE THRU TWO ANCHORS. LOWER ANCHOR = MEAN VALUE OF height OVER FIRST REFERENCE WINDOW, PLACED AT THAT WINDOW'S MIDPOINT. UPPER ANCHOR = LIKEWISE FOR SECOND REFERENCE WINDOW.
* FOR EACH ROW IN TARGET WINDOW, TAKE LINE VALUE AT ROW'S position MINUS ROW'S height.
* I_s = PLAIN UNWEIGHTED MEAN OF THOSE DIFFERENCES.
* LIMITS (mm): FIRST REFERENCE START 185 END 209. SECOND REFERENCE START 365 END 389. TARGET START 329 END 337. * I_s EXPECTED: 0.18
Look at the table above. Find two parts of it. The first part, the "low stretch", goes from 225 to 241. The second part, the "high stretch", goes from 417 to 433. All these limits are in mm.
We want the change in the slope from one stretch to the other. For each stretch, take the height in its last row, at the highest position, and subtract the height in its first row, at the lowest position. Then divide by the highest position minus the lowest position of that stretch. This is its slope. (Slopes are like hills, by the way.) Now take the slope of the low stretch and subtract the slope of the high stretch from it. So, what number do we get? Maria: -0.017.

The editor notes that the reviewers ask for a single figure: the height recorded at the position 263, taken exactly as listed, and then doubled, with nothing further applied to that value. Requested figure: 4.4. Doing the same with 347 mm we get 3.6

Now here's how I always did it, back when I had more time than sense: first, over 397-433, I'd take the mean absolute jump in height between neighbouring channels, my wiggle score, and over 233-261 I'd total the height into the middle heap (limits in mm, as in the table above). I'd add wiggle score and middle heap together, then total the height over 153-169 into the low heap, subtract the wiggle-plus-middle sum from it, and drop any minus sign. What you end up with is 5.2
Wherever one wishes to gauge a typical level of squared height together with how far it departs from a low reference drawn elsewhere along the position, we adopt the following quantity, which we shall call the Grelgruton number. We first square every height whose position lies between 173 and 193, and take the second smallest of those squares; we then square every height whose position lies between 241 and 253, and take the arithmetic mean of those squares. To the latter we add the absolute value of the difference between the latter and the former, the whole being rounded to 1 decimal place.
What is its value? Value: 6.9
